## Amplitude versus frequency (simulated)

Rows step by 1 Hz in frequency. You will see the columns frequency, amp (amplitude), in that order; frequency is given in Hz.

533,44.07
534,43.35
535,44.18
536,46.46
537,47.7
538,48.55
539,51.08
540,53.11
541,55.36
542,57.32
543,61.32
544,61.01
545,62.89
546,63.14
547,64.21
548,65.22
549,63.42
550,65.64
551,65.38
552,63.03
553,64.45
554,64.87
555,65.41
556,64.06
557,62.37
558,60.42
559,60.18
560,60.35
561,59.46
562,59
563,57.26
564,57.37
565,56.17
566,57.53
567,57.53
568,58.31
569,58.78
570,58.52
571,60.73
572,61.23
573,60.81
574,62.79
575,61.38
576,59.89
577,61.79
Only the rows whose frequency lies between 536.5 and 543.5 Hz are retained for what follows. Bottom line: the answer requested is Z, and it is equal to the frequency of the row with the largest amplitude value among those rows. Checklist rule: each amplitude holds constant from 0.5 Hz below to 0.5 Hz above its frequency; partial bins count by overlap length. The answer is 543 Hz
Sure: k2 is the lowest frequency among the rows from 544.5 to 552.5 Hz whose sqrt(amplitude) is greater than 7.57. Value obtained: 545 Hz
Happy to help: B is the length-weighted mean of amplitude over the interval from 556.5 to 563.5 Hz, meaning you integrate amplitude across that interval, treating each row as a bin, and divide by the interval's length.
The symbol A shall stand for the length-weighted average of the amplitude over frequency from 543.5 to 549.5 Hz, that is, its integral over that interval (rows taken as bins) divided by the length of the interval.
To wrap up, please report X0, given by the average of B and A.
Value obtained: 61.6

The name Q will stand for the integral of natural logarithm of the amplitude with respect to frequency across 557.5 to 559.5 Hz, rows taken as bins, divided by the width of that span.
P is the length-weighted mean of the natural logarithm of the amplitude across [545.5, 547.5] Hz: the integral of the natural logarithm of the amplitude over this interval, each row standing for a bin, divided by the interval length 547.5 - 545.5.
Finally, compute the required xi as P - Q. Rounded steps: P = 4.15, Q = 4.10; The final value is 0.05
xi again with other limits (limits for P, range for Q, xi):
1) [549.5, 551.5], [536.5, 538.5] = 0.31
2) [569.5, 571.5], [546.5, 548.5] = -0.08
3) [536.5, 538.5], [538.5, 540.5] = -0.08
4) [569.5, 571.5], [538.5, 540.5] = 0.14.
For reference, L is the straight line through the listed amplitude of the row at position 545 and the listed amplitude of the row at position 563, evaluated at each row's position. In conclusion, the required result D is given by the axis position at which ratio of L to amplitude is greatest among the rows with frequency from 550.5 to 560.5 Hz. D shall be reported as 558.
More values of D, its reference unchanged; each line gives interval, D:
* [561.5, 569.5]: 565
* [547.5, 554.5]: 549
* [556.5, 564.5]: 563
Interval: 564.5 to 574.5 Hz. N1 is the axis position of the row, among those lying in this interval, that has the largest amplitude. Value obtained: 574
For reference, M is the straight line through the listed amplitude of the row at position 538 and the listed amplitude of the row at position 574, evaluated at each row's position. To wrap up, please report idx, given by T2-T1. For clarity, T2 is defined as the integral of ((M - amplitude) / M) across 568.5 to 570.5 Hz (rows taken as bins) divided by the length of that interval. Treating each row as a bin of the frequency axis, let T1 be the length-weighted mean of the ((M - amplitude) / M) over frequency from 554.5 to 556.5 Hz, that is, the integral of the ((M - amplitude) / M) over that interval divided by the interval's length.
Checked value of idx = 0.21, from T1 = -0.167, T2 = 0.04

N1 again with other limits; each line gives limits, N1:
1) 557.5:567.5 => 558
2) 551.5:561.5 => 555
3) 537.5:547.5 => 547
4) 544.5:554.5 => 550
